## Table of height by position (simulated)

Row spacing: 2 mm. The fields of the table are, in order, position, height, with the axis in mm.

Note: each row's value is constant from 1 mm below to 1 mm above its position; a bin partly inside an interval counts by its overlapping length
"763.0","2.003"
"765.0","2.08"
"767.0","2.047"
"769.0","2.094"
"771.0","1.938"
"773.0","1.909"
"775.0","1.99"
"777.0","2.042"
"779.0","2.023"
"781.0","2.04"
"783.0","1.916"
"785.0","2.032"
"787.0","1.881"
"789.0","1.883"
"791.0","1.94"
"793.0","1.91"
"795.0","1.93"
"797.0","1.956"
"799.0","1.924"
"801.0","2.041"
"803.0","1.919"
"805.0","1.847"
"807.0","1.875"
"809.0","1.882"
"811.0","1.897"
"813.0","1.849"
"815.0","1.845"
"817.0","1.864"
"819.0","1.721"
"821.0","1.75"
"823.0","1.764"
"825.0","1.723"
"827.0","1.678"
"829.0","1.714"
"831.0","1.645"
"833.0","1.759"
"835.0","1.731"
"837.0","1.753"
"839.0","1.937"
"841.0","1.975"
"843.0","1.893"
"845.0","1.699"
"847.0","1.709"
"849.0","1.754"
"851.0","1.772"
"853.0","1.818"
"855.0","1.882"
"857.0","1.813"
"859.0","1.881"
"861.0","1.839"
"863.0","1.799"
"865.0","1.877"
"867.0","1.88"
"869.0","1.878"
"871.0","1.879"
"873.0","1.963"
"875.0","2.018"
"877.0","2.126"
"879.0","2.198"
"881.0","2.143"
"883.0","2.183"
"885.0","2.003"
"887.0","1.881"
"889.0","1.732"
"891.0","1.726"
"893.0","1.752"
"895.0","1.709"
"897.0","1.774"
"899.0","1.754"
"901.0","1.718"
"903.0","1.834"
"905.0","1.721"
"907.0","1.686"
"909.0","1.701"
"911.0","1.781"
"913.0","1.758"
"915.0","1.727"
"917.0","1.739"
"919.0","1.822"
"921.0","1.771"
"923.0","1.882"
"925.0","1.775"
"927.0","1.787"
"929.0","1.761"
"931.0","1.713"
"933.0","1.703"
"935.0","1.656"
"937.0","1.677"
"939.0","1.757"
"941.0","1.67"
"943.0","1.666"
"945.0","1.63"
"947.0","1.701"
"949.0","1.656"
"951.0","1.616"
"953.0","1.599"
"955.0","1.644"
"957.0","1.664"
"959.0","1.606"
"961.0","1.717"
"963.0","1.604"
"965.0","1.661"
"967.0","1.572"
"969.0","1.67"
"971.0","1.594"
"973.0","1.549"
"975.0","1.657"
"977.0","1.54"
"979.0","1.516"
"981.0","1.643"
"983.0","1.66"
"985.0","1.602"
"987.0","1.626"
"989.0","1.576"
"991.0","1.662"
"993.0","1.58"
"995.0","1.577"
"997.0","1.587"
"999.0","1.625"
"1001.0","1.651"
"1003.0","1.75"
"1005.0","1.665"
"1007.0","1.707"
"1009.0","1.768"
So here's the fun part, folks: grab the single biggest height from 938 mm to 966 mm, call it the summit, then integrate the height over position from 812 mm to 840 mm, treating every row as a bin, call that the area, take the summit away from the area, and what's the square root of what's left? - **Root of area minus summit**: 6.91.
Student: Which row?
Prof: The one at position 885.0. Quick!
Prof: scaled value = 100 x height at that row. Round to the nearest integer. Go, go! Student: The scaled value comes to 200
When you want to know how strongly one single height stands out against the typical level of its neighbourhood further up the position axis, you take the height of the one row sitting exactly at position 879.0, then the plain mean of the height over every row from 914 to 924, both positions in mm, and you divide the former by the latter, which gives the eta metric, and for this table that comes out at 1.23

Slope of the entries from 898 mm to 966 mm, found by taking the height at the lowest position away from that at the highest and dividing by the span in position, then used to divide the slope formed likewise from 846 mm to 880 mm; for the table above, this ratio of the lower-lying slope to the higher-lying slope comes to -11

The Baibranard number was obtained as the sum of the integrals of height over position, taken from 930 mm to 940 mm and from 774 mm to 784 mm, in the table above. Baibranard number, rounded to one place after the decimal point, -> 37.0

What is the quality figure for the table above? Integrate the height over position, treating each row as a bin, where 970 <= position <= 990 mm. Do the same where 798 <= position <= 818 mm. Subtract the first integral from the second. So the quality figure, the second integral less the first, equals 6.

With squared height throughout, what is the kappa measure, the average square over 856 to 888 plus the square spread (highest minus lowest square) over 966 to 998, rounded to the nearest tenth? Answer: 4.3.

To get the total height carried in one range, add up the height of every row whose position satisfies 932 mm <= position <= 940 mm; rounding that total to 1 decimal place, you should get 6.8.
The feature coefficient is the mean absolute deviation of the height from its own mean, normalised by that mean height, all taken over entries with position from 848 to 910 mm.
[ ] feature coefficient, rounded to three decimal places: 0.060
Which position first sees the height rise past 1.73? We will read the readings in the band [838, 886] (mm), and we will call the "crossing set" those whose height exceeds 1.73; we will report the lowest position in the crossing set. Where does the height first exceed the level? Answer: 839.0 mm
